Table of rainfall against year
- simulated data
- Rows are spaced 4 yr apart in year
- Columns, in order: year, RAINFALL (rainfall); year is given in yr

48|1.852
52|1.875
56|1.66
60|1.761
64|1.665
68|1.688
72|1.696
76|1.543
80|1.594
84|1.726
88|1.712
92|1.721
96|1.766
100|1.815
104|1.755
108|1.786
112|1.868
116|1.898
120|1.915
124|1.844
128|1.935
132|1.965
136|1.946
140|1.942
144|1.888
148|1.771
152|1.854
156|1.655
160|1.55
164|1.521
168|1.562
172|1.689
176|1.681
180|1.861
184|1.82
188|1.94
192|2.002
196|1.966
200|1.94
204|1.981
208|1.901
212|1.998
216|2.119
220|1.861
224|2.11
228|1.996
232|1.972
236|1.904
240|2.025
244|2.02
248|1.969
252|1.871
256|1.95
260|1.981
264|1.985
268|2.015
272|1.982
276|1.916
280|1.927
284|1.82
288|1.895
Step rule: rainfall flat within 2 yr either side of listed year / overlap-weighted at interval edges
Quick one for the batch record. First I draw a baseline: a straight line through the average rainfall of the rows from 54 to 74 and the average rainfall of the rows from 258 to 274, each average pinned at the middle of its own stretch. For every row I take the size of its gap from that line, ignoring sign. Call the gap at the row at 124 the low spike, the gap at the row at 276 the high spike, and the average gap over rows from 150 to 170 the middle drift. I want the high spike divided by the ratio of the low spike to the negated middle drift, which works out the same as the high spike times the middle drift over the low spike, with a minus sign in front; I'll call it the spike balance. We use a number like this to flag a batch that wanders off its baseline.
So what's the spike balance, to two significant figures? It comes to -0.32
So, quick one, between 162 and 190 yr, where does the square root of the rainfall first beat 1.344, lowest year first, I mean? 180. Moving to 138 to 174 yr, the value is 140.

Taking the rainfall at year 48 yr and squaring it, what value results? 3.4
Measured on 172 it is 2.9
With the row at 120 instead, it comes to 3.7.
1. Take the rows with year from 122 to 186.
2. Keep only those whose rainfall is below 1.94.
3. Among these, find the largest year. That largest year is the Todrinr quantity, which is 184 yr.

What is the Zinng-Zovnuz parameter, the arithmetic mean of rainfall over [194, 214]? 1.96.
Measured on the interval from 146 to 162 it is 1.71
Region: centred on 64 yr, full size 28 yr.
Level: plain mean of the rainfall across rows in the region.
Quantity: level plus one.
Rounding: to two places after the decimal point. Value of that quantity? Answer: 2.70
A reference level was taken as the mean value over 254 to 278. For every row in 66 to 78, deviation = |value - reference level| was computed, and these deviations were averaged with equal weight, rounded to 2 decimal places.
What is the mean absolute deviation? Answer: 0.33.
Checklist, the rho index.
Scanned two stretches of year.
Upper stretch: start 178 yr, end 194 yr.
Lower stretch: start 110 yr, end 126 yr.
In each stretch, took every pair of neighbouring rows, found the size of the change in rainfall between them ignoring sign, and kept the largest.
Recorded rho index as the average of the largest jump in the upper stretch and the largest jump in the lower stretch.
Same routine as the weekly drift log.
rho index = 0.10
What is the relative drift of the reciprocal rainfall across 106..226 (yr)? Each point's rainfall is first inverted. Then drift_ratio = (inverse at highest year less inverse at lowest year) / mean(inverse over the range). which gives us -0.159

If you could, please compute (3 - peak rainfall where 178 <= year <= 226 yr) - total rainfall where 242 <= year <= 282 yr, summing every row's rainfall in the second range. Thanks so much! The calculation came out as -18.7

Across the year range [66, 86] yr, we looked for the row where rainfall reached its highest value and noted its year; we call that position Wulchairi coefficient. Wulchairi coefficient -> 84 yr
